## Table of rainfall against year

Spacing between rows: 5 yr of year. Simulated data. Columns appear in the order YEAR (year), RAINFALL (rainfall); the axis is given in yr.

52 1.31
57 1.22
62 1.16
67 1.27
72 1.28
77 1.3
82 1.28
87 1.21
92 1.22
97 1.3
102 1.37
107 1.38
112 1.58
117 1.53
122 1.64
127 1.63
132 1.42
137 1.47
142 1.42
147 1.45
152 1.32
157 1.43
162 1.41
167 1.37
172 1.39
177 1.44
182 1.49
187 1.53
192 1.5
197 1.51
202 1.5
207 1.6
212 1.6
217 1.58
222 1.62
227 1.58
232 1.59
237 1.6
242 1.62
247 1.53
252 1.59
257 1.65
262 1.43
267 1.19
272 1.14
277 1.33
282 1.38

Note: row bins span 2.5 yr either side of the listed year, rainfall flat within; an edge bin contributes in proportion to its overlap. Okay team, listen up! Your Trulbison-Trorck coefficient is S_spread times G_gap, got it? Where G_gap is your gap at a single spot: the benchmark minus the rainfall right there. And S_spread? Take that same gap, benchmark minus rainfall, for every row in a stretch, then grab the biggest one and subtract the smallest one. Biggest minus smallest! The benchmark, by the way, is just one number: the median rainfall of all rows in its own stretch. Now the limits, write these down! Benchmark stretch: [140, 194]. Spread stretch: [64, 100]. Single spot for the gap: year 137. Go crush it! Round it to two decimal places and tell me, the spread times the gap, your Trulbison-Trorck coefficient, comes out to 0.00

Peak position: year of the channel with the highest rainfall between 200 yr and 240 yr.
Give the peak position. 222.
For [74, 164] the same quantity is 122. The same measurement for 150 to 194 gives 187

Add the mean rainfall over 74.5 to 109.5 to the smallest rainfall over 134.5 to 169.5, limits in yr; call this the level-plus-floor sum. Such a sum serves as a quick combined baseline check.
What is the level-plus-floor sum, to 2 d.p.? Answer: 2.61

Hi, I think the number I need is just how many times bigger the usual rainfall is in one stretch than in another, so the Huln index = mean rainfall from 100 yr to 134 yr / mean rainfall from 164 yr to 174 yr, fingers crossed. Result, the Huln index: 1.09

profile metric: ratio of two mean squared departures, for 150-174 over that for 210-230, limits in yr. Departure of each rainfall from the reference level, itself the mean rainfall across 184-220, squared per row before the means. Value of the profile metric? 10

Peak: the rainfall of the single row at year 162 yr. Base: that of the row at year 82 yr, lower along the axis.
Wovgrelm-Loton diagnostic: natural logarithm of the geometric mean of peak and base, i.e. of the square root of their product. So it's 0.30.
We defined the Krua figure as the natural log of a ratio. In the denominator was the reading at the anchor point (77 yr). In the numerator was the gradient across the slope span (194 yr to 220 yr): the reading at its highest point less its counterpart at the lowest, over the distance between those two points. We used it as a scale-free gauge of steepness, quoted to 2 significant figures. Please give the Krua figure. -5.9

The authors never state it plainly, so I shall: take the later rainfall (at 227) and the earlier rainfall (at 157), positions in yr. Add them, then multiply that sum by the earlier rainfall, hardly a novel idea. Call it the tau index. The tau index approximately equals 4.3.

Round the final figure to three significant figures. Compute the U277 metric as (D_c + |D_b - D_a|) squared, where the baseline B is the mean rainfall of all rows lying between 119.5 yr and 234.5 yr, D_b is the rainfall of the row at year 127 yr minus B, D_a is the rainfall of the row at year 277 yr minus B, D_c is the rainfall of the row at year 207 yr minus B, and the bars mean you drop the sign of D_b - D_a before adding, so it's 0.160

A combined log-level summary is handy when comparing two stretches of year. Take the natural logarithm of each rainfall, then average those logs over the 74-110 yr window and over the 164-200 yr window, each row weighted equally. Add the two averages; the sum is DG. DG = 0.64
